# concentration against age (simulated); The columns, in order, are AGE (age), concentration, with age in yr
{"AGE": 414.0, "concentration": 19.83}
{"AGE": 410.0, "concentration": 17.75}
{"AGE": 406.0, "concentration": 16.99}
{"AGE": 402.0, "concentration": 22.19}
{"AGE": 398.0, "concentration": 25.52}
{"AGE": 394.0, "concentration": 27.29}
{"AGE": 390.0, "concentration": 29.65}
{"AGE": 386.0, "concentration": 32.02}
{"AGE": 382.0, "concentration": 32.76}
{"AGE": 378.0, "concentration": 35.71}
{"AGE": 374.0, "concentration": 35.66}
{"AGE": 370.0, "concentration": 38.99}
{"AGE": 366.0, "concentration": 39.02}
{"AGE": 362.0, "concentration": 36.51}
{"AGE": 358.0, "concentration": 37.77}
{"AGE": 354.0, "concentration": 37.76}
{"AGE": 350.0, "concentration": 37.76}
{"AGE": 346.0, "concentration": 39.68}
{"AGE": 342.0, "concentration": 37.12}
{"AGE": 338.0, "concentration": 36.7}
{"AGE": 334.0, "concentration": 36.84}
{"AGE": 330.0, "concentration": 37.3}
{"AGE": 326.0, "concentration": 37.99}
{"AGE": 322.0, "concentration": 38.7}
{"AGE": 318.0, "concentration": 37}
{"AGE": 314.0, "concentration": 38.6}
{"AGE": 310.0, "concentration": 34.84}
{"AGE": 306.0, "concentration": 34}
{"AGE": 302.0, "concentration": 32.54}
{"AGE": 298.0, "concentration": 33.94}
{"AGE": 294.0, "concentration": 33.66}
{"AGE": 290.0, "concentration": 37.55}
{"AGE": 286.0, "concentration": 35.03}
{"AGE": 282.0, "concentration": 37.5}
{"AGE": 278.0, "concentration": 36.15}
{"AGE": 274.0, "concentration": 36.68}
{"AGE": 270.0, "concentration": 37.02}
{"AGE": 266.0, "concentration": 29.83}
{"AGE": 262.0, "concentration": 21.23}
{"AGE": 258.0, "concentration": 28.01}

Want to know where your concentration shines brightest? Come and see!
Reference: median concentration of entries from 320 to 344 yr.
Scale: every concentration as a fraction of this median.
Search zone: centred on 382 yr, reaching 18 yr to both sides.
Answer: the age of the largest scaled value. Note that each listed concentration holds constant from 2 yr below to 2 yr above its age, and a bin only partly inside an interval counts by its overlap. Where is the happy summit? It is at 366.0 yr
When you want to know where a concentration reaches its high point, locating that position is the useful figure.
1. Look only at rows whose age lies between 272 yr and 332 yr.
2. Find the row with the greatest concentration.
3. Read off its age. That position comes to 322.0 yr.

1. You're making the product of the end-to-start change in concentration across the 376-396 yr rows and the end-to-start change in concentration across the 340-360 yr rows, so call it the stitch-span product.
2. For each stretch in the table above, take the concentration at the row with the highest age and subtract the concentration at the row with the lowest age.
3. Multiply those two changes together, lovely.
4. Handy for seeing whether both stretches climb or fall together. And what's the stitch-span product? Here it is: -5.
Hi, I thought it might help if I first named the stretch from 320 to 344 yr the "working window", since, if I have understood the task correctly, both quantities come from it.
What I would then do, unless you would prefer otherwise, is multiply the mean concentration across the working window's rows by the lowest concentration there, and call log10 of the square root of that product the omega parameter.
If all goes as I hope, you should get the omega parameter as 1.569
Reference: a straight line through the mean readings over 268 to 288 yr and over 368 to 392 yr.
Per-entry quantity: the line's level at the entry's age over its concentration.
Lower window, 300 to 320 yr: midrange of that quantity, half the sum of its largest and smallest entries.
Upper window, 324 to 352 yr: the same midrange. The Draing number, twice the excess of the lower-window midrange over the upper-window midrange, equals 0.19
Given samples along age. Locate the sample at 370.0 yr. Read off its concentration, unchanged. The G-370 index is 38.99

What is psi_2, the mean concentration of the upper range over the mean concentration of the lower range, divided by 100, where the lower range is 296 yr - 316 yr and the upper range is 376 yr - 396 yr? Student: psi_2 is 0.0091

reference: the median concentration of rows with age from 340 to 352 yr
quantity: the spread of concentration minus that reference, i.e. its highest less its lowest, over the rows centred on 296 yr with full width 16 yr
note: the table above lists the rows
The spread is 5.0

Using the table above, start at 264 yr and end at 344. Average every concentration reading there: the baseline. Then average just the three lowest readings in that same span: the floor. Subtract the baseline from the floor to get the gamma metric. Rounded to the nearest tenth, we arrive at -3.9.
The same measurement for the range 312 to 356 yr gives -0.9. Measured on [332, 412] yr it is -13.7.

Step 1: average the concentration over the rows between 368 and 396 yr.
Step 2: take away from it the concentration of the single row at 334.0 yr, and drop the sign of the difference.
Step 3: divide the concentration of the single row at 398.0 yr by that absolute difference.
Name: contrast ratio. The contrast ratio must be 7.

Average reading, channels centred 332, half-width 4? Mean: 37.1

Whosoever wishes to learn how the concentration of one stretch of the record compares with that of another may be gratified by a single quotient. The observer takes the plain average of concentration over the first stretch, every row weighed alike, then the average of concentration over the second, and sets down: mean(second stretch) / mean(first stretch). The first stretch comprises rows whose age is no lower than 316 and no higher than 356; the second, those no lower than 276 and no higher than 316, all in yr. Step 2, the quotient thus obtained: 0.94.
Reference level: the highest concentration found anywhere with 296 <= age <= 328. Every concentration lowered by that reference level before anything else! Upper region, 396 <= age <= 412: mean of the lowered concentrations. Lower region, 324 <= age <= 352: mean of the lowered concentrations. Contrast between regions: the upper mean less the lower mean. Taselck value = -17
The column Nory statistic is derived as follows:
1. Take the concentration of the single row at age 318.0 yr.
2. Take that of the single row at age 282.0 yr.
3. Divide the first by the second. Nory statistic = 0.99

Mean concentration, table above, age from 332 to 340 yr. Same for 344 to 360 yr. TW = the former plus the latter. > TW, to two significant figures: 75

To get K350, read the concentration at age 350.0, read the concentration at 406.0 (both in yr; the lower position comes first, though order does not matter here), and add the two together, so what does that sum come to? 55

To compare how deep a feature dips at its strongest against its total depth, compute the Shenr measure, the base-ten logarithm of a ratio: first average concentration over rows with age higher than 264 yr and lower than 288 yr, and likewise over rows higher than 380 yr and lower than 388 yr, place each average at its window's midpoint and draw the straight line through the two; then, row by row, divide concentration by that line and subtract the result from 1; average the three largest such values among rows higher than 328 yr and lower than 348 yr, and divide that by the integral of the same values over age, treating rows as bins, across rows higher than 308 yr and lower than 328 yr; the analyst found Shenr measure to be -1.30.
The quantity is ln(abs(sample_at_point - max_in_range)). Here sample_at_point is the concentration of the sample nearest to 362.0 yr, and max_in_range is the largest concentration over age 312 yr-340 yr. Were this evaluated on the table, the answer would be 0.8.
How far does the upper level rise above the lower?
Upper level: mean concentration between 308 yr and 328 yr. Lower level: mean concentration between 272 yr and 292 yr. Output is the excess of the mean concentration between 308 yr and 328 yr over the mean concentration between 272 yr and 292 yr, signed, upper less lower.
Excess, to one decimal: 0.8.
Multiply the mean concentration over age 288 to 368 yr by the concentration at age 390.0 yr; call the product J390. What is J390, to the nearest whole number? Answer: 1090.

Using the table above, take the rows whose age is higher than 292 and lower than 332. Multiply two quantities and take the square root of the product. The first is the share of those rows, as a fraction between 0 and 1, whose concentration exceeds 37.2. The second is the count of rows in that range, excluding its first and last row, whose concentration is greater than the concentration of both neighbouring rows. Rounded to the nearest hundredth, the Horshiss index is 1.10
